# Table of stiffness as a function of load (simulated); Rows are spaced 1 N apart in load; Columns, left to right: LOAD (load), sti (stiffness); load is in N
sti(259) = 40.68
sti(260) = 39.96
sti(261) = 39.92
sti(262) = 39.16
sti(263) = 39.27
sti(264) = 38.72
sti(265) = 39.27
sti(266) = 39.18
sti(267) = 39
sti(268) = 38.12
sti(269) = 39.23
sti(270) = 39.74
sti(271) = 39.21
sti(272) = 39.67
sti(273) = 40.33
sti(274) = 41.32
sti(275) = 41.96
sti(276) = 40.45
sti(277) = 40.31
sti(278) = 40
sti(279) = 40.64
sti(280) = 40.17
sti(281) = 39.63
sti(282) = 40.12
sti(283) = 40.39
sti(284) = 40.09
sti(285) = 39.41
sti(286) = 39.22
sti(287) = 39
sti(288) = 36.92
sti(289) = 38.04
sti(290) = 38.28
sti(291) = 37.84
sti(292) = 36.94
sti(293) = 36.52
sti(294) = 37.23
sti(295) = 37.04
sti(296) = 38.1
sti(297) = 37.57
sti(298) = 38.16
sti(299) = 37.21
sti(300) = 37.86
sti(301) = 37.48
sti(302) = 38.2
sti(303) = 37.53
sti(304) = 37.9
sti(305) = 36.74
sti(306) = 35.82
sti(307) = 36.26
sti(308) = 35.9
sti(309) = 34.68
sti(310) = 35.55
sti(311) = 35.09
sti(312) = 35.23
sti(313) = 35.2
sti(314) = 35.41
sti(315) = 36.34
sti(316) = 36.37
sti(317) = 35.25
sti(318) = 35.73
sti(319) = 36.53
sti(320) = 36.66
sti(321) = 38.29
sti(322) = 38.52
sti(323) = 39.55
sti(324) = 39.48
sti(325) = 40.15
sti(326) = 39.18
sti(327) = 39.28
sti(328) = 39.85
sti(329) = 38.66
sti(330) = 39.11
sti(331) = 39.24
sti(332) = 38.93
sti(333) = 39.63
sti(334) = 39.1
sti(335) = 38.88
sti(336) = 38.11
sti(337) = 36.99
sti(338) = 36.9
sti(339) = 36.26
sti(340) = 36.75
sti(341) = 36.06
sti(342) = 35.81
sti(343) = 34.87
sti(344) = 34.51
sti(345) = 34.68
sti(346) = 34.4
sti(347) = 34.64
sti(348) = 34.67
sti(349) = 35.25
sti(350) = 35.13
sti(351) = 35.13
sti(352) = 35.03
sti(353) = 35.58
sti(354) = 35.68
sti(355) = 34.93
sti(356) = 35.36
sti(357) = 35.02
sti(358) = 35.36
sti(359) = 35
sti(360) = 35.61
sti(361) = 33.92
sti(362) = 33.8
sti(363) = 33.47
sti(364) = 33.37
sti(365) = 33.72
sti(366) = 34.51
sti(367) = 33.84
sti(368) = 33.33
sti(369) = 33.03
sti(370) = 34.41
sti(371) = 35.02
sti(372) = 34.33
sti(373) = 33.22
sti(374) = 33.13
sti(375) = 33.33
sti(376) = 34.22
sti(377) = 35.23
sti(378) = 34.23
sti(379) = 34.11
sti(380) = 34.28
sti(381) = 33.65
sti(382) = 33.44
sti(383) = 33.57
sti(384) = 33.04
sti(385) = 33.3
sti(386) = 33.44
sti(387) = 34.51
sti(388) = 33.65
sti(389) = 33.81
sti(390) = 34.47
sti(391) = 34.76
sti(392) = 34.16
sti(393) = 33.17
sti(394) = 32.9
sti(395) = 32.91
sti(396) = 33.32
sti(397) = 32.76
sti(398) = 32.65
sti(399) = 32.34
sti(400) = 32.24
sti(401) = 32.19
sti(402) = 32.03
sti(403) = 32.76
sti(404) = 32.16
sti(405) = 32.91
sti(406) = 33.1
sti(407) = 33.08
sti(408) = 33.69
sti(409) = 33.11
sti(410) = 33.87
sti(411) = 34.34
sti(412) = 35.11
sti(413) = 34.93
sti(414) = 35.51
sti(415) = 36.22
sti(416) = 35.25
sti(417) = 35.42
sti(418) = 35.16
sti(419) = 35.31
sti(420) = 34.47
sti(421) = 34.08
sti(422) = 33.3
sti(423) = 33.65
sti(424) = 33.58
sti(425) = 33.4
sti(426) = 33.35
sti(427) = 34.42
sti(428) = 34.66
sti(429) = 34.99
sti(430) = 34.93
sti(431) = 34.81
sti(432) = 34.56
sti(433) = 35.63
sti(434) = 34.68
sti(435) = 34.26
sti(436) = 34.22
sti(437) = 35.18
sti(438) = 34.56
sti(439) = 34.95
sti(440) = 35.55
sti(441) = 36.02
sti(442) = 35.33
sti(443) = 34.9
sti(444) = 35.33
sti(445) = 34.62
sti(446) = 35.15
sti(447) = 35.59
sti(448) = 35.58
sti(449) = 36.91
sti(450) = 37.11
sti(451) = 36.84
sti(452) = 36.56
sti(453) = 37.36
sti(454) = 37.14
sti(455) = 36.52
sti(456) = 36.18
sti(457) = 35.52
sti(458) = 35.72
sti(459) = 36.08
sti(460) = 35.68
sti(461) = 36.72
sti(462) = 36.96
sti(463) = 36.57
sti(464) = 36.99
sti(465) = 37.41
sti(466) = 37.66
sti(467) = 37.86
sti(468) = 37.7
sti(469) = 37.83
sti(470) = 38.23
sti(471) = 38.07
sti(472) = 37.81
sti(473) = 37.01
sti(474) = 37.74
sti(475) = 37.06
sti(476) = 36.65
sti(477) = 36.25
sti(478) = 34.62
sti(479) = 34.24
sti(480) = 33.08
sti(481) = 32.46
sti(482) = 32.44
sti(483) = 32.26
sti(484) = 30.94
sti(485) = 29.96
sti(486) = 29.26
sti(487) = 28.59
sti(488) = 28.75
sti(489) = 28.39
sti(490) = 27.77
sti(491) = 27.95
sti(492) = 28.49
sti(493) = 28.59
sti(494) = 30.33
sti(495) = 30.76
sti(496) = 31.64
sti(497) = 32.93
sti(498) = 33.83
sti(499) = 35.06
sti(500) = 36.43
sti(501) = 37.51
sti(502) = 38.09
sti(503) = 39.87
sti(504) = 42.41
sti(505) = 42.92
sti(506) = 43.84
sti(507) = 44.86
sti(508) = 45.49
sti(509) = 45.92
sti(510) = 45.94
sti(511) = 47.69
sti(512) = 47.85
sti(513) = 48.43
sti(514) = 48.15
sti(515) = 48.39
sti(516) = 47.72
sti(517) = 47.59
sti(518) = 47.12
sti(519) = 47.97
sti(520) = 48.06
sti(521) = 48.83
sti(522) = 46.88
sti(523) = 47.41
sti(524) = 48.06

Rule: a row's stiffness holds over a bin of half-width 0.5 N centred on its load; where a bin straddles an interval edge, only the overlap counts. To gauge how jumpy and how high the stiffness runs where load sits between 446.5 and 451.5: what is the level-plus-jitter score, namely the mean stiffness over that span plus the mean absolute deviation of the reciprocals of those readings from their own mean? 36.4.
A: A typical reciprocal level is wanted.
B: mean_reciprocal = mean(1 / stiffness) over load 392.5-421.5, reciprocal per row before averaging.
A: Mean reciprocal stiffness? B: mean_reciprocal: 0.0297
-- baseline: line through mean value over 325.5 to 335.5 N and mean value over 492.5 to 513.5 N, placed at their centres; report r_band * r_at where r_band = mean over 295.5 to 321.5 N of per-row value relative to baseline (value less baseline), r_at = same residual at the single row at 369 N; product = 16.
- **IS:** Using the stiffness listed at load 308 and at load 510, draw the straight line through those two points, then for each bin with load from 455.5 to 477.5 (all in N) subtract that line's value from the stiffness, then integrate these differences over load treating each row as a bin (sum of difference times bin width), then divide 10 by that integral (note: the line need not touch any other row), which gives -0.067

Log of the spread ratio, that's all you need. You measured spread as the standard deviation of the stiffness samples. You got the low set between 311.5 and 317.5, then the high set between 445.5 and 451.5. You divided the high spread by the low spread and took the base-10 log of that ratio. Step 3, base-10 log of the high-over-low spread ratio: 0.18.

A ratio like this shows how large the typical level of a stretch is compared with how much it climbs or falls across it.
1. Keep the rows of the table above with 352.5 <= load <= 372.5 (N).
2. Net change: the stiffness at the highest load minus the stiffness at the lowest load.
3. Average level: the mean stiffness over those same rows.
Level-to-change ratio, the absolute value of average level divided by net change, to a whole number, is 28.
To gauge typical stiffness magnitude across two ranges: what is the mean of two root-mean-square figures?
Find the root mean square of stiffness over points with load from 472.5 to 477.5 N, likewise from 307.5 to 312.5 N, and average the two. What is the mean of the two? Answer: 36.1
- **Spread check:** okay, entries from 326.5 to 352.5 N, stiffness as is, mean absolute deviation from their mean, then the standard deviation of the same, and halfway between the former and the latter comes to 1.8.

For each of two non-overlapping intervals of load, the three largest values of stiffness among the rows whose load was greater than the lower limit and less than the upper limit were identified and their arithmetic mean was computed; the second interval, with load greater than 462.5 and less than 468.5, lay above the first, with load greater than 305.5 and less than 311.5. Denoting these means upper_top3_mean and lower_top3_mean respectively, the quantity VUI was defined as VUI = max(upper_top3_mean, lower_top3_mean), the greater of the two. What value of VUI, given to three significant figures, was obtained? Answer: 37.7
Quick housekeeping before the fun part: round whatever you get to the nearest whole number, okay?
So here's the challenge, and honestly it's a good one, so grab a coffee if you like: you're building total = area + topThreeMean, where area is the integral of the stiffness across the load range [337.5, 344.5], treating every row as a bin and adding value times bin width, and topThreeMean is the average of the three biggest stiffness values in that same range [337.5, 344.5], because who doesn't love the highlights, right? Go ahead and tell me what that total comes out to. 288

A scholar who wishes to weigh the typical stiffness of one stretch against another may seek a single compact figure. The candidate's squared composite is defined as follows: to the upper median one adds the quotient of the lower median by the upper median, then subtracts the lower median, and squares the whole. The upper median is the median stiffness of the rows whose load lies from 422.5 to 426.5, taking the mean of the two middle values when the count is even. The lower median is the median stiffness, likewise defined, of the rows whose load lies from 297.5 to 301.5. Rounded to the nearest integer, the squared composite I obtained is 9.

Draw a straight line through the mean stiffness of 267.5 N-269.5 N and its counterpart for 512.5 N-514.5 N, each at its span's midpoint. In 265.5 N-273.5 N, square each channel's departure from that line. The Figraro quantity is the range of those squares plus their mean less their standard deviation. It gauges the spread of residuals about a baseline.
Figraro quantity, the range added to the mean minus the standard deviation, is 2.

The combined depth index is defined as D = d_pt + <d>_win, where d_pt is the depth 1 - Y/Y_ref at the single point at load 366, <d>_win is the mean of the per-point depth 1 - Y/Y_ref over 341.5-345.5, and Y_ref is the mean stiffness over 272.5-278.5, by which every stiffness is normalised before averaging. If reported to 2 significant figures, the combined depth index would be 0.29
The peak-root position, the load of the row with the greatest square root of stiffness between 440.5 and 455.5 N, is 453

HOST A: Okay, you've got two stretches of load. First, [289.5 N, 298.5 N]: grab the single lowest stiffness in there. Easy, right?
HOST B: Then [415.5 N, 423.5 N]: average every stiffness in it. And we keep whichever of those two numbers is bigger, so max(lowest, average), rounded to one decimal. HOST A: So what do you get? 36.5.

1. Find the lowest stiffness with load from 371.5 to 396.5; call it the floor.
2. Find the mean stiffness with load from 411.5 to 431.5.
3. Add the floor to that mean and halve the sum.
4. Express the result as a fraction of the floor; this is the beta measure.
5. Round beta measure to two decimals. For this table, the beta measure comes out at 1.03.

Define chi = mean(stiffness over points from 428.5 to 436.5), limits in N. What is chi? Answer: 34.8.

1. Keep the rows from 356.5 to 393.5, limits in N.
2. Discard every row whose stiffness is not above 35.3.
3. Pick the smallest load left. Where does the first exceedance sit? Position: 358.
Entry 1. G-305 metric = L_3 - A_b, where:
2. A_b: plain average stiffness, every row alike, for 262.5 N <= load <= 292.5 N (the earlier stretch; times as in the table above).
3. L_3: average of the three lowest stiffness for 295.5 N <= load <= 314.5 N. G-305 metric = -4.4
